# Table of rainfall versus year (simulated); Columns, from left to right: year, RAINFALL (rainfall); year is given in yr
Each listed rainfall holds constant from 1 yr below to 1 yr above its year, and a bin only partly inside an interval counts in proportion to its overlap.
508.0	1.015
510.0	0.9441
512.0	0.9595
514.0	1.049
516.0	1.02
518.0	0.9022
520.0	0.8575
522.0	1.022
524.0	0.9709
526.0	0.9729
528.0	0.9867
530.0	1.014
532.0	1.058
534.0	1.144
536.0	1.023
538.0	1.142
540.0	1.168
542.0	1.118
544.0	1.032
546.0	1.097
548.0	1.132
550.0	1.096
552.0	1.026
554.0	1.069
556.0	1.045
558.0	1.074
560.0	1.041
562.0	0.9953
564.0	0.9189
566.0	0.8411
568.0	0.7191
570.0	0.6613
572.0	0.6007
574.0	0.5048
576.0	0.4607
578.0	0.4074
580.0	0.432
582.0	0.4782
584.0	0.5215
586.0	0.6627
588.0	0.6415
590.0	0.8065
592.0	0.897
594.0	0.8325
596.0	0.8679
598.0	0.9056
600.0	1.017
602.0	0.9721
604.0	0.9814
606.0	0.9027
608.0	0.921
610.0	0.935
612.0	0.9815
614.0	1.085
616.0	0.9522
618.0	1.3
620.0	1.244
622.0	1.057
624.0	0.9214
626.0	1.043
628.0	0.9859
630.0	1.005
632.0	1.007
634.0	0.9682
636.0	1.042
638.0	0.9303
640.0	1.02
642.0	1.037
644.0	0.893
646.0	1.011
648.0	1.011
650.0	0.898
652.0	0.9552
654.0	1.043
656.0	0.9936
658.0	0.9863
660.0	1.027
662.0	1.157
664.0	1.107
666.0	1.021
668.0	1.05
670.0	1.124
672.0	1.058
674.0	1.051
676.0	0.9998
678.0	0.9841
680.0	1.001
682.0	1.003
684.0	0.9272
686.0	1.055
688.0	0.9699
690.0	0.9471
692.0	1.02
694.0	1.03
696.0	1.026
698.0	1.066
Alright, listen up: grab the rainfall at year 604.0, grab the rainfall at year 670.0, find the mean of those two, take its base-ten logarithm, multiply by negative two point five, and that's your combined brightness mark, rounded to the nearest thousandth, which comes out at -0.056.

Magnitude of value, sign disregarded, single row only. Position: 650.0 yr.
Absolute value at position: 0.90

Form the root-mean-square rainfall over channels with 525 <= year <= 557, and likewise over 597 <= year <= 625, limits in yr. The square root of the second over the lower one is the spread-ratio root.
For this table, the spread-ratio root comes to 0.98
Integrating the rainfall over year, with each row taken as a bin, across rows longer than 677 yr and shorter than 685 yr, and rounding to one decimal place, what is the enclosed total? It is 7.8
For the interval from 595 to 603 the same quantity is 7.5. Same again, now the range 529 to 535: 6.4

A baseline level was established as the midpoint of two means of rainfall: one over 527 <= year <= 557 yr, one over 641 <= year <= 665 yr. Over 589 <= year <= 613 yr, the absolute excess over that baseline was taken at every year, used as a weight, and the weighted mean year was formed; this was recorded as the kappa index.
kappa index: 598.8 yr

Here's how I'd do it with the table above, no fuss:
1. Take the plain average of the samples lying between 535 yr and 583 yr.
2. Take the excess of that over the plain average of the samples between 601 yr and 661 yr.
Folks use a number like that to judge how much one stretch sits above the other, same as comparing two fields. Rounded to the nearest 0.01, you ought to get -0.13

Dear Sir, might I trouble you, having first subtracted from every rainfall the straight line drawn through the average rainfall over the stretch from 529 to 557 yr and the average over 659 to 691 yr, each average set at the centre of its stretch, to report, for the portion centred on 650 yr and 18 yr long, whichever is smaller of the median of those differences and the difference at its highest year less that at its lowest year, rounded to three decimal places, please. -0.044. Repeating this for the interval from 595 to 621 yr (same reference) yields -0.087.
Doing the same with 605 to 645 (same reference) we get -0.053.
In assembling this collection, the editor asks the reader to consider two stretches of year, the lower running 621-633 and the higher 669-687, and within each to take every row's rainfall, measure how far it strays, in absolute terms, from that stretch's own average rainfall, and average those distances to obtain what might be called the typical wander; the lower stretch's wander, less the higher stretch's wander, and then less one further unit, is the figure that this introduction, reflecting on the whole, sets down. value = -1.01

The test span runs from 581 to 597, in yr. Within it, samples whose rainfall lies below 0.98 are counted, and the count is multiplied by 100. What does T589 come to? 800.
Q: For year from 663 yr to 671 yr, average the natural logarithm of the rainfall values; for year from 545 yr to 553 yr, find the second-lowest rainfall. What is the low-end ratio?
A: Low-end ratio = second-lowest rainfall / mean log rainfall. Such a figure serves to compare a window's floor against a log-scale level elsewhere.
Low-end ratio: 15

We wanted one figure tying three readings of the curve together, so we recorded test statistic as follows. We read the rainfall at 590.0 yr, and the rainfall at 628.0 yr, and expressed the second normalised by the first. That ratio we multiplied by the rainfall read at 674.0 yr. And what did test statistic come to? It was 1.28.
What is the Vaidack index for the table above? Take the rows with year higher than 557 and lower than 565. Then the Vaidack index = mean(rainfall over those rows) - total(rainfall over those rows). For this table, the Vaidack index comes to -3.02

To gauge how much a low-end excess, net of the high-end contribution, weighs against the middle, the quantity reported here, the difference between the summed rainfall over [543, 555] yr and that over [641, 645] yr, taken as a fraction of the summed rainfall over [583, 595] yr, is 1.0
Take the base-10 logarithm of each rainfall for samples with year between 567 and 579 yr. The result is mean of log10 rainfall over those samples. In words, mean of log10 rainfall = -0.26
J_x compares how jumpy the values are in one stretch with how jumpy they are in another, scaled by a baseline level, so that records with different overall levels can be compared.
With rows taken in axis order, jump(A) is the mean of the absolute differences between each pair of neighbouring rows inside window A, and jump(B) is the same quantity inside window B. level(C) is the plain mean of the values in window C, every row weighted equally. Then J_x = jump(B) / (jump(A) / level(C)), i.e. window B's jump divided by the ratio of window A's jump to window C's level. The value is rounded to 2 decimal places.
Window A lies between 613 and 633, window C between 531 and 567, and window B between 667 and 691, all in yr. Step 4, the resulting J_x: 0.44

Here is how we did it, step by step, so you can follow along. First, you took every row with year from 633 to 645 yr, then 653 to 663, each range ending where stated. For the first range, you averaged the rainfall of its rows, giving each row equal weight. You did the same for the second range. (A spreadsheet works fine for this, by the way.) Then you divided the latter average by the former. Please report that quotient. 1.06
